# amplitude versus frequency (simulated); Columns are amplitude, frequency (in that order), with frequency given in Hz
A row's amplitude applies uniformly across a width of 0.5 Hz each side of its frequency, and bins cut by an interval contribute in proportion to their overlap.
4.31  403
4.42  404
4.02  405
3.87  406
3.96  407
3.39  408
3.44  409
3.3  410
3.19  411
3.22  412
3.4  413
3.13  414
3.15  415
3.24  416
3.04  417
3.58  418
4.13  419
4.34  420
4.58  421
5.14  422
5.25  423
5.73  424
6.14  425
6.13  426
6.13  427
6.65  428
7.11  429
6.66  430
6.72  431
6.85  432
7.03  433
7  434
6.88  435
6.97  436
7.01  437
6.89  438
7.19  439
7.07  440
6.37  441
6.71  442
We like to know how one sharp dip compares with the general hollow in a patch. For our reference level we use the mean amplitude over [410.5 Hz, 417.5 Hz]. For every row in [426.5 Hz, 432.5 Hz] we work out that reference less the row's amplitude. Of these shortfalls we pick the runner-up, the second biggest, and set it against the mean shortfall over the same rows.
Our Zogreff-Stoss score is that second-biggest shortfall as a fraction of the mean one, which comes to 0.99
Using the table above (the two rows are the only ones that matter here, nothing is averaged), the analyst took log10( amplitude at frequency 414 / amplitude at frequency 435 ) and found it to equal -0.34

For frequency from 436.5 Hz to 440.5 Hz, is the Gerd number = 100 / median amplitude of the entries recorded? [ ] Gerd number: 14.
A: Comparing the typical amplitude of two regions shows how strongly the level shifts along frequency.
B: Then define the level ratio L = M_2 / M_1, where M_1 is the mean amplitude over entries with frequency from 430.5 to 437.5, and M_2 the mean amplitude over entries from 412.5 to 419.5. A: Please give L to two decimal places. 0.49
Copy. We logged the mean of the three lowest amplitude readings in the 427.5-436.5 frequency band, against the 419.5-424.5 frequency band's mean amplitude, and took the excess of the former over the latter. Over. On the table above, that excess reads 1.7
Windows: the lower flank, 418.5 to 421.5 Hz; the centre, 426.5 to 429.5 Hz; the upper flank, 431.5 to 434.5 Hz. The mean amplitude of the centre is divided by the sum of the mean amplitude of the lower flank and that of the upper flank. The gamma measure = 0.59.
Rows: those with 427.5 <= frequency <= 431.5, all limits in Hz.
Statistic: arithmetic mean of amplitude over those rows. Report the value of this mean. 7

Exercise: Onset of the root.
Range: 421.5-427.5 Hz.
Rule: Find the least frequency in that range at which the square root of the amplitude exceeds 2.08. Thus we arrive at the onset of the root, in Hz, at 422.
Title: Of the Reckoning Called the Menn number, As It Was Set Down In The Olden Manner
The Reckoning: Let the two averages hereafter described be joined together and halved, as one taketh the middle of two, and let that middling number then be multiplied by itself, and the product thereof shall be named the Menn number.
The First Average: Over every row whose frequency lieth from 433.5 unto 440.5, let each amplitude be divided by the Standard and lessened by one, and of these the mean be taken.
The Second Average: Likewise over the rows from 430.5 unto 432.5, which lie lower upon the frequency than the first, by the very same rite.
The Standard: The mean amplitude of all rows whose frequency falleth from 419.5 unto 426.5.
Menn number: 0.086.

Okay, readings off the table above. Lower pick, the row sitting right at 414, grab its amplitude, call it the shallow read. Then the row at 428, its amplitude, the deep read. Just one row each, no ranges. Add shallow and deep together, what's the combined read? 9.8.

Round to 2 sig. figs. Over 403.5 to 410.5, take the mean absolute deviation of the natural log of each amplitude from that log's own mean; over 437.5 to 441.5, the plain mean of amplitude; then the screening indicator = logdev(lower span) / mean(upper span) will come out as 0.013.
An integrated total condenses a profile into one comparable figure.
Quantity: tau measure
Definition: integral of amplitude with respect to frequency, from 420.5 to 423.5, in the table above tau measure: 15.0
